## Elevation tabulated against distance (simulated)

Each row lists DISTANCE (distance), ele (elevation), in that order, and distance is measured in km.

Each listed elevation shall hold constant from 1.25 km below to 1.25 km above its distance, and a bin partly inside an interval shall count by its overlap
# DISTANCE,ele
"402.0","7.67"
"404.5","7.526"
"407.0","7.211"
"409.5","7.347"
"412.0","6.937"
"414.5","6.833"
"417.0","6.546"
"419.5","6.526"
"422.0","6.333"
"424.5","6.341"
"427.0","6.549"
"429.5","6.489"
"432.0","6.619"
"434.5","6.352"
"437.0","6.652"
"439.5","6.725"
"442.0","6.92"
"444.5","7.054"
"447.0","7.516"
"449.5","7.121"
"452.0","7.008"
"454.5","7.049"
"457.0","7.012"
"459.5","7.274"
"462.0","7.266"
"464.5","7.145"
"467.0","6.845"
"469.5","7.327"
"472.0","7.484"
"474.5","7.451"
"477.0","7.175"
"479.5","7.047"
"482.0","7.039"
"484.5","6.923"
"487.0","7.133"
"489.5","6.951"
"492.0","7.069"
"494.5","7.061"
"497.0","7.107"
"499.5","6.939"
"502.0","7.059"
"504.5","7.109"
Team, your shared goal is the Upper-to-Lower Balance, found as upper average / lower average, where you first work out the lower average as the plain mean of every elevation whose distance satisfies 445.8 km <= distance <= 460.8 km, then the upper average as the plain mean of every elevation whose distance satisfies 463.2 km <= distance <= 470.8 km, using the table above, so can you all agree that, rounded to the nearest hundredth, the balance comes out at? 0.99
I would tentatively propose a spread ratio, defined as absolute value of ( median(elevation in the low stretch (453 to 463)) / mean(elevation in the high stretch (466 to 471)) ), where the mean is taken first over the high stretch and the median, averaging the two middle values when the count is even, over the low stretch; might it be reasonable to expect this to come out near 1.01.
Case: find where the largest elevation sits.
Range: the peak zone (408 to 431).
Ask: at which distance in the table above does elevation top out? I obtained 409.5 km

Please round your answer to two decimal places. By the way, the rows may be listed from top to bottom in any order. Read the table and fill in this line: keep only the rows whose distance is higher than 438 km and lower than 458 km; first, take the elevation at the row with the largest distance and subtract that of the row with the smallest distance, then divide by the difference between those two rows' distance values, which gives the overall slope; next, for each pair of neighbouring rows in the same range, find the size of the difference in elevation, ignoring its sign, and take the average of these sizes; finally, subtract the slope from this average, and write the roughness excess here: 0.18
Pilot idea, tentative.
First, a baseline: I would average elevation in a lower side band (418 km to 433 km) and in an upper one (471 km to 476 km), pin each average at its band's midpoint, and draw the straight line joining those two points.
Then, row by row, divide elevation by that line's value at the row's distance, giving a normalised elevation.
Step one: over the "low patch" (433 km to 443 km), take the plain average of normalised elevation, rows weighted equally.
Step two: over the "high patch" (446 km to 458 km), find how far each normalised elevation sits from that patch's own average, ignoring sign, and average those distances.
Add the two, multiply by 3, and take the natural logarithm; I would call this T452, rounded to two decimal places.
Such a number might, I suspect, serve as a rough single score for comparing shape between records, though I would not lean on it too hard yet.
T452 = 1.12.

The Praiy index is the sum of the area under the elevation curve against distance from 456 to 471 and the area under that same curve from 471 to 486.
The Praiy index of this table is 215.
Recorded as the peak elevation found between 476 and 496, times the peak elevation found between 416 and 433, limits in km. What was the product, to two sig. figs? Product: 47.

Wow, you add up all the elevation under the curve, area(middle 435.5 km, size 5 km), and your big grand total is 32.5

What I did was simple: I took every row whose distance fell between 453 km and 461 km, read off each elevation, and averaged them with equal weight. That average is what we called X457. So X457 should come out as 7.11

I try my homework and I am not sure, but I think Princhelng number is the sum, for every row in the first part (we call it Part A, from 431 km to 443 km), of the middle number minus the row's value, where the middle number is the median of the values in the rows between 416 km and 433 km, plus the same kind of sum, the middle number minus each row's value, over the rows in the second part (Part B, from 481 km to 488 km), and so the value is -2.2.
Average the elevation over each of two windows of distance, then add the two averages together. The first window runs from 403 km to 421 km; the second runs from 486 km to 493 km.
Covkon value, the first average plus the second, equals 14.0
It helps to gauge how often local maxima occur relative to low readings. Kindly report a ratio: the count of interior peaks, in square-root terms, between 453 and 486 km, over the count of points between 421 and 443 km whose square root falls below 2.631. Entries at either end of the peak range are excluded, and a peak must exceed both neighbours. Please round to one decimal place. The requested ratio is 0.2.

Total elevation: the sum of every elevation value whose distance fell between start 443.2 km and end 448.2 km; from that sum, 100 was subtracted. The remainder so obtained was -85.4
